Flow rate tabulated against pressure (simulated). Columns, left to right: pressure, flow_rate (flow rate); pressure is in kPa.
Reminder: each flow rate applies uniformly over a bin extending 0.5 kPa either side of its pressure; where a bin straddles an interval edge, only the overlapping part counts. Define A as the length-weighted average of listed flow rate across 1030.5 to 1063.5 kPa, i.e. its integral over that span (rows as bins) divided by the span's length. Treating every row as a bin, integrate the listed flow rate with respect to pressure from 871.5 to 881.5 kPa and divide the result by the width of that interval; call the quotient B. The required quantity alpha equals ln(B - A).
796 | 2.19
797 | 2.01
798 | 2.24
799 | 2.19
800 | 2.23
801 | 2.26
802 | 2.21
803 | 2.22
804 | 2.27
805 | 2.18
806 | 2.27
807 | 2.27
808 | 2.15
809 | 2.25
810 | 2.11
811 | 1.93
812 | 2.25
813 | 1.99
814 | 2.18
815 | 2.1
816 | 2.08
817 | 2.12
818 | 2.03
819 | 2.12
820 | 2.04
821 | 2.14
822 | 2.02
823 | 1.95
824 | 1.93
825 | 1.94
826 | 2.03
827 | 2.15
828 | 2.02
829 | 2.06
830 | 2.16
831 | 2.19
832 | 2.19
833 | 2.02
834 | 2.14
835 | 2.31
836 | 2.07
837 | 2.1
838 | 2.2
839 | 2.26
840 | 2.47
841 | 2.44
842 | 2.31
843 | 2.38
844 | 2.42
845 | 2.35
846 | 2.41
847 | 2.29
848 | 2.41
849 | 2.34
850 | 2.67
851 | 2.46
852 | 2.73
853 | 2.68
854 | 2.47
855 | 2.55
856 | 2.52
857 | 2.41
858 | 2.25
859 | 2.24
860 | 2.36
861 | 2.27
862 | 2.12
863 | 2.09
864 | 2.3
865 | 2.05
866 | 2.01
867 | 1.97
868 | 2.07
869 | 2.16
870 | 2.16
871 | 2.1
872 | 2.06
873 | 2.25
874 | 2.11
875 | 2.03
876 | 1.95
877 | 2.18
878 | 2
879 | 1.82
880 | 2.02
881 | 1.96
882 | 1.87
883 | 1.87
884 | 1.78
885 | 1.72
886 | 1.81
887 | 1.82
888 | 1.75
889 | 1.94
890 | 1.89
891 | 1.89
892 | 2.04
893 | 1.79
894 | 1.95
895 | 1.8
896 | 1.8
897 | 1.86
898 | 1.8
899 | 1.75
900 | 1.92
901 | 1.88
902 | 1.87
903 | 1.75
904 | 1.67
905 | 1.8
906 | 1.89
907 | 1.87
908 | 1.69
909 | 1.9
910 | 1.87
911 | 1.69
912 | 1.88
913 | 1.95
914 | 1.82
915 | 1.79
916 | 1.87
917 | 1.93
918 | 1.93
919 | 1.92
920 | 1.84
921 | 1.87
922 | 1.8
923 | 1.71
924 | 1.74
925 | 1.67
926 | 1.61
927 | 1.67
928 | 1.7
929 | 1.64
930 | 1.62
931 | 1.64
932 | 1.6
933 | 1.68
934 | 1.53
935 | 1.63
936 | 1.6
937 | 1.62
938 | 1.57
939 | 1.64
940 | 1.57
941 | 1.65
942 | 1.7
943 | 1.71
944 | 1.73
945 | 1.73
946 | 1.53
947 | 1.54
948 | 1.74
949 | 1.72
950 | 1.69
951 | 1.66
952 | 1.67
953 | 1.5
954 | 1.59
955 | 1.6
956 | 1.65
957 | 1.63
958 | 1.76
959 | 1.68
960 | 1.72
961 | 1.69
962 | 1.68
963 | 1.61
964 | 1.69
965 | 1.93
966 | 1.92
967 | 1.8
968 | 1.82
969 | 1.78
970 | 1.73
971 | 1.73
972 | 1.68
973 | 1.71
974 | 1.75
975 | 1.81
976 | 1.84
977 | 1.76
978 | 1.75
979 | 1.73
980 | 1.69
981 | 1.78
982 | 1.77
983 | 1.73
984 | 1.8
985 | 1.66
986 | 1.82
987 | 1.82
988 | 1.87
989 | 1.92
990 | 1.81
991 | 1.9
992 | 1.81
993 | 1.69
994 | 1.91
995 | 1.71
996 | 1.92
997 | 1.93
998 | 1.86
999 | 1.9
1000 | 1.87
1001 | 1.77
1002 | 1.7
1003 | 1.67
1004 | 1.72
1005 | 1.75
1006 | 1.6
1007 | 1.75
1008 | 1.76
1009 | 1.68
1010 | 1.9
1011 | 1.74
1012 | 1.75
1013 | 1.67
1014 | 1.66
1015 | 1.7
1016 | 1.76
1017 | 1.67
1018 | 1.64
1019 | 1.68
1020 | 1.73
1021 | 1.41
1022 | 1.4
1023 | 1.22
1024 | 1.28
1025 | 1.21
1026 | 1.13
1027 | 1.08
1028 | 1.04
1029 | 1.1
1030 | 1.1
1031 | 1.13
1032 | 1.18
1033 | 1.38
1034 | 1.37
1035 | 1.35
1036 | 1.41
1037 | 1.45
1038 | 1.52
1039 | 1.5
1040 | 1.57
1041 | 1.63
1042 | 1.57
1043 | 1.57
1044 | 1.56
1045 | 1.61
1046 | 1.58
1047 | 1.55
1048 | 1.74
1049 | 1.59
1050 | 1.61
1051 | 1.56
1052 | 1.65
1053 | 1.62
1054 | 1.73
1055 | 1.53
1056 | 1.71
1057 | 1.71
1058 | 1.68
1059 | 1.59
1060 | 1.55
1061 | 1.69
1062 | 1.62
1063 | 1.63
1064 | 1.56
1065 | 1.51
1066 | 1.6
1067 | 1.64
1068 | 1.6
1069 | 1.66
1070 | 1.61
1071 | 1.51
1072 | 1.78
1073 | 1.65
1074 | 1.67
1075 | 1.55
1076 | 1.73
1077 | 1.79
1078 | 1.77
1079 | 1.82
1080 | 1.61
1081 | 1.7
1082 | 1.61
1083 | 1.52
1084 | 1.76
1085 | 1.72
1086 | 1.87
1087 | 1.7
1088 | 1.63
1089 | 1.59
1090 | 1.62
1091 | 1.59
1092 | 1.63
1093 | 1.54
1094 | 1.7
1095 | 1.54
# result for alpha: -0.7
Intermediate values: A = 1.55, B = 2.04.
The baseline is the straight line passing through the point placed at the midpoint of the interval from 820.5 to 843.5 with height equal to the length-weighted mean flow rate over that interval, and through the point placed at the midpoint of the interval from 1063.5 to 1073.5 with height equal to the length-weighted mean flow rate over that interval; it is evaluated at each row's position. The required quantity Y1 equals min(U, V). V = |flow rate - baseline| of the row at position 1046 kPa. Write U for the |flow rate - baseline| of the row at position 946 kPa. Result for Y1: 0.08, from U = 0.36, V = 0.083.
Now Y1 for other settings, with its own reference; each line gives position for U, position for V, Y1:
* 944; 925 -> 0.17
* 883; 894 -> 0.06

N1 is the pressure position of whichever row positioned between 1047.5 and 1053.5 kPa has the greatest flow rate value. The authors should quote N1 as 1048 kPa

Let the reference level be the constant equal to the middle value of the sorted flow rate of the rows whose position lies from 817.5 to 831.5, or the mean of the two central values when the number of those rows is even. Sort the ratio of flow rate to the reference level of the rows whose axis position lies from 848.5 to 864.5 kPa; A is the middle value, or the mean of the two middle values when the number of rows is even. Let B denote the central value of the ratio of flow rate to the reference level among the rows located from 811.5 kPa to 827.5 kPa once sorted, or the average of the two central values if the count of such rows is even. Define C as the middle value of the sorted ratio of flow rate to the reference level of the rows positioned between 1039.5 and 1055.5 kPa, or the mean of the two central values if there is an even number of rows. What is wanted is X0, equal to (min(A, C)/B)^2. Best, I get 0.6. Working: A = 1.17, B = 1.01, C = 0.78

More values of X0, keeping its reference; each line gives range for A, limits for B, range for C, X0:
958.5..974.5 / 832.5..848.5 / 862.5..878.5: 0.6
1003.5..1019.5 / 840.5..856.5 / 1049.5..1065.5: 0.4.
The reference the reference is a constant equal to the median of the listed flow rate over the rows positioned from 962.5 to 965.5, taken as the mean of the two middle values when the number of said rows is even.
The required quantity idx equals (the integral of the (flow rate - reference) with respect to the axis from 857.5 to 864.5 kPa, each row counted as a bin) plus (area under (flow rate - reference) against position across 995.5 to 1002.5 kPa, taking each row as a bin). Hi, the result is 4.9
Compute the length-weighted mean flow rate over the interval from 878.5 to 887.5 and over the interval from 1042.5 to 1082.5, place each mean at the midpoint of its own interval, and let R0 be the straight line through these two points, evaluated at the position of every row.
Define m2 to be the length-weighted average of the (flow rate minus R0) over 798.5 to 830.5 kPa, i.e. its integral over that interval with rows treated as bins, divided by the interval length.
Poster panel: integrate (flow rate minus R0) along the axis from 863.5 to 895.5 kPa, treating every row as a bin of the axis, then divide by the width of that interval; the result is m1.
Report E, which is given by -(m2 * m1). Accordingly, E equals -0.02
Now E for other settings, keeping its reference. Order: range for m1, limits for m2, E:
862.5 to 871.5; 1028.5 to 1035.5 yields 0.10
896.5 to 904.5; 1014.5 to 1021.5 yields 0.00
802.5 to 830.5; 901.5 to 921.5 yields 0.00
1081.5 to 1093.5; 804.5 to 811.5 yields -0.01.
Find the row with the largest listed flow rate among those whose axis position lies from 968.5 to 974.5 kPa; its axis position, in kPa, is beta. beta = 969 kPa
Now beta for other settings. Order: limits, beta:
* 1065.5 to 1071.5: 1069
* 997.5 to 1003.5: 999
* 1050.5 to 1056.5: 1054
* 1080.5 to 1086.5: 1086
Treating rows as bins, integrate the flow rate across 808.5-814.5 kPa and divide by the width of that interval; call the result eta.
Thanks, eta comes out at 2.1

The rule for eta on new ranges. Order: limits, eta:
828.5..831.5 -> 2.1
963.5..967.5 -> 1.8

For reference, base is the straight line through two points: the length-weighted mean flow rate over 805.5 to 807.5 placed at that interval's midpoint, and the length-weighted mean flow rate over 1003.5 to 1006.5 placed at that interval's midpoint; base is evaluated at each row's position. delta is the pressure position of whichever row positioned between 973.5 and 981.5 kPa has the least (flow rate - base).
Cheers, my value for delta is 980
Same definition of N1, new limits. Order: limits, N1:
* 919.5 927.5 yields 921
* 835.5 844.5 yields 840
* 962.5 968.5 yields 965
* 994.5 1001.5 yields 997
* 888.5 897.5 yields 892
